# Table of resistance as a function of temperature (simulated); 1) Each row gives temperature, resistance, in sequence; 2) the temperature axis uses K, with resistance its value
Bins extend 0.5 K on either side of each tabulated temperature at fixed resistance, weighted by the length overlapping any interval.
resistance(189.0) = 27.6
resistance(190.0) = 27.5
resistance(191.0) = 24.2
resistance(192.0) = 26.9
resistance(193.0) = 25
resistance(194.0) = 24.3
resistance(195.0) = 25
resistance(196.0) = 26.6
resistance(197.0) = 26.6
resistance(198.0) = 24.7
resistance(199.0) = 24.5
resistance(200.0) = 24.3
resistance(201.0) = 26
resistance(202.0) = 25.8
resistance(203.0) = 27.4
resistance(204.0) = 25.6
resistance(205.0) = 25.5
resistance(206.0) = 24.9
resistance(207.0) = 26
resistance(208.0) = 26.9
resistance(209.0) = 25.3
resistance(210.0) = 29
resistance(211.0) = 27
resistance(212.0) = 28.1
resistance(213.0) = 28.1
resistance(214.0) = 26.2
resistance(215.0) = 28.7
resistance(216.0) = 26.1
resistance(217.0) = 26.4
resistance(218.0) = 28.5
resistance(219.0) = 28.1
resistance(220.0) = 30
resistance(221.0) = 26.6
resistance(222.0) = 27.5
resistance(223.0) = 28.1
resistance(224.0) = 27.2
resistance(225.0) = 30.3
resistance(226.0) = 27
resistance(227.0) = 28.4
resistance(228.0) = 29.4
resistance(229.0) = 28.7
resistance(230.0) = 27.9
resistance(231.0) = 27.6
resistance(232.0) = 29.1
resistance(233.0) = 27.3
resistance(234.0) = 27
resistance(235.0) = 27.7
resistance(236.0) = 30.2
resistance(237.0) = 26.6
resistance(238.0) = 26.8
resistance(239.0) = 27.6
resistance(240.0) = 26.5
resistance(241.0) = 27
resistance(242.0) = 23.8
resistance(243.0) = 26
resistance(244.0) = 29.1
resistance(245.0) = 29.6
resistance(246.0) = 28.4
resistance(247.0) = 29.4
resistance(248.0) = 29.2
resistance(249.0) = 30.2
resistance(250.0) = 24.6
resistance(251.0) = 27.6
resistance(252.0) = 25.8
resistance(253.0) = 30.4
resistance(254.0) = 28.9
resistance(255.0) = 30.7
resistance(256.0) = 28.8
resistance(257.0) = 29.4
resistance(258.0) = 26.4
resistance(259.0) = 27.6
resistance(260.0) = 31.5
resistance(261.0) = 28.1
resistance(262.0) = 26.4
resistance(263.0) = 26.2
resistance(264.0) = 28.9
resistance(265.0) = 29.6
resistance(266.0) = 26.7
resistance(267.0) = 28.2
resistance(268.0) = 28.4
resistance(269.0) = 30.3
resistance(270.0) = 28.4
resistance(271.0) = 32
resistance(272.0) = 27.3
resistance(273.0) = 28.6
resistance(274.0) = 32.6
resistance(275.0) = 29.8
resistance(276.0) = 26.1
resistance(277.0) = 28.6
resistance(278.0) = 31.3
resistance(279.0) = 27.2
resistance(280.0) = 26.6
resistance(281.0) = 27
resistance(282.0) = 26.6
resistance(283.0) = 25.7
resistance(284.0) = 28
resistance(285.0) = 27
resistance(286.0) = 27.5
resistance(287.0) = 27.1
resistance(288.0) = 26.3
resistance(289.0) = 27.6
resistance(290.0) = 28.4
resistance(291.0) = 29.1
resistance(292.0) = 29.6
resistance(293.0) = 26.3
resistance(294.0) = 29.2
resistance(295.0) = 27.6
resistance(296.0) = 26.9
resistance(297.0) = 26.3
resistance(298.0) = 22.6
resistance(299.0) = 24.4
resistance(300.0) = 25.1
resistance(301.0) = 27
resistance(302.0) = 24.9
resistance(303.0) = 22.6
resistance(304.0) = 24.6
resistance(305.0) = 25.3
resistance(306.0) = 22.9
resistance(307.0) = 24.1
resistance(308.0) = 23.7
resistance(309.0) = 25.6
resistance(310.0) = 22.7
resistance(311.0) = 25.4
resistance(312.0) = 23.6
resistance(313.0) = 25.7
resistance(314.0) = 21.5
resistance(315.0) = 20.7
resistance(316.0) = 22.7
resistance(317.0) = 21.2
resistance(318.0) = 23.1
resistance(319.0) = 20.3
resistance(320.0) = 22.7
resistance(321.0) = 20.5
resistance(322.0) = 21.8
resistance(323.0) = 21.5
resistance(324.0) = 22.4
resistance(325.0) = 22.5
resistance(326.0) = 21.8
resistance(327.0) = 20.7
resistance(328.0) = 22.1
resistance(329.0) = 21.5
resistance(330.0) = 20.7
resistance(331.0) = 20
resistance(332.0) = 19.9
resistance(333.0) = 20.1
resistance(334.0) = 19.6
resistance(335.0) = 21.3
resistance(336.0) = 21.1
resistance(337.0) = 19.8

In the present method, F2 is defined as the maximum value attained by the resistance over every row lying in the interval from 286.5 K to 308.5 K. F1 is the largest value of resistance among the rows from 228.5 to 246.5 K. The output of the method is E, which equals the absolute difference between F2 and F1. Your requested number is 0.6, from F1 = 30.2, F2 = 29.6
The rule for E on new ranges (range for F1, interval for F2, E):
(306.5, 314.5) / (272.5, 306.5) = 6.9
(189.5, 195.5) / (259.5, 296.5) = 5.1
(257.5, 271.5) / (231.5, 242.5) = 1.8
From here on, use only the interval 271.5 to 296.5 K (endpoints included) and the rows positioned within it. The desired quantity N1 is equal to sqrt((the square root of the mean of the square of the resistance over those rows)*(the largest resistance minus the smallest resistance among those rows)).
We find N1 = 13.9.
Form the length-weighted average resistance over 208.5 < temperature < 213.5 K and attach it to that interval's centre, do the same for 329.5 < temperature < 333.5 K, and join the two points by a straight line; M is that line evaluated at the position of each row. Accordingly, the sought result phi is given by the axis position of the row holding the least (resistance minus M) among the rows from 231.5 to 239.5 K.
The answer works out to 237.0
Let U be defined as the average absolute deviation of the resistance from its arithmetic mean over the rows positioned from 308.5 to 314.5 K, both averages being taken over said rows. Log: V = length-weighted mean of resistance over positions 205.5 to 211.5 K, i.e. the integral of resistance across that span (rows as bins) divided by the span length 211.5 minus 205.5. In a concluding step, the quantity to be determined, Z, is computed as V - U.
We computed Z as 25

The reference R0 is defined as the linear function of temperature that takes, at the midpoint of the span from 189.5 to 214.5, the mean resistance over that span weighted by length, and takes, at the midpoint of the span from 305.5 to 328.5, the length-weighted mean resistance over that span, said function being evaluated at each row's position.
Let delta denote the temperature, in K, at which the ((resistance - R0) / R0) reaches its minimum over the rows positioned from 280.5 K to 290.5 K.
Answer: 283.0 K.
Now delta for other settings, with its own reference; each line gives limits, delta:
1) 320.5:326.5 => 321.0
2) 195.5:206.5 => 200.0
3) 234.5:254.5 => 242.0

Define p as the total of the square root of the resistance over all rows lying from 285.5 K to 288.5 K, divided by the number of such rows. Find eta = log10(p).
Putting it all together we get 0.715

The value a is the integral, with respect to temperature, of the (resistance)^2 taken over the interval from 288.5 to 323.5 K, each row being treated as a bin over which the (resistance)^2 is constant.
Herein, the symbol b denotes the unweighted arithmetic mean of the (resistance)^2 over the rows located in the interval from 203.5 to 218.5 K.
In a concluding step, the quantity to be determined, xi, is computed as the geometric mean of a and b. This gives 3912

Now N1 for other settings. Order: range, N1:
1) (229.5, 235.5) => 7.6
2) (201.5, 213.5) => 10.5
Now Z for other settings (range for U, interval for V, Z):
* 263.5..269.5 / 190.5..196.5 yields 24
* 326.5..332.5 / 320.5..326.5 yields 21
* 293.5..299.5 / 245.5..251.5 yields 26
